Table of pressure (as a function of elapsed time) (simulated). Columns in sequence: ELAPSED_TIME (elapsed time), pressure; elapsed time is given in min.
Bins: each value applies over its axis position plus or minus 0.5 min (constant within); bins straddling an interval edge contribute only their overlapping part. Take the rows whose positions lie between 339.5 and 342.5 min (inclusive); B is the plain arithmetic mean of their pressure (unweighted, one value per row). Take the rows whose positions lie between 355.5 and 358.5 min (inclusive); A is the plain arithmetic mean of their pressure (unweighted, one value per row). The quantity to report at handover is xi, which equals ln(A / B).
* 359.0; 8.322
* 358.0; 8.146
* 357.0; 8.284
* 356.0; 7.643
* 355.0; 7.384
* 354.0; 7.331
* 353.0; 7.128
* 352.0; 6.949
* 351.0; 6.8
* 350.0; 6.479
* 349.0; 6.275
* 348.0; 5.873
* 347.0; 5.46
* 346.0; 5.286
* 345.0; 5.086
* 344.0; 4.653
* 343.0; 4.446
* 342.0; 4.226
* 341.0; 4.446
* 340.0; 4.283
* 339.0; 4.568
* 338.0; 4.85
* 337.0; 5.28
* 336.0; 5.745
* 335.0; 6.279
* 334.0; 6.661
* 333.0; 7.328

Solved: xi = 0.6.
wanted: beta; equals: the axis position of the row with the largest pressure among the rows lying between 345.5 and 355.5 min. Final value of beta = 355.0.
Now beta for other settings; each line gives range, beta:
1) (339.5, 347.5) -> 347.0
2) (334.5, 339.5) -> 335.0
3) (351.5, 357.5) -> 357.0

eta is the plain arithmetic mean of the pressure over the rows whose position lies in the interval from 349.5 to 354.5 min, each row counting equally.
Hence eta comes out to 6.9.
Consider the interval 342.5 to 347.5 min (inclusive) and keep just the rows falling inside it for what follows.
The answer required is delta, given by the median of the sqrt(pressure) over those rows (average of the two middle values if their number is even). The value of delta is 2.26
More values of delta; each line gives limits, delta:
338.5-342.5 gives 2.09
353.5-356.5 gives 2.72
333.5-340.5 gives 2.30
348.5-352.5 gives 2.58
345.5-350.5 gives 2.42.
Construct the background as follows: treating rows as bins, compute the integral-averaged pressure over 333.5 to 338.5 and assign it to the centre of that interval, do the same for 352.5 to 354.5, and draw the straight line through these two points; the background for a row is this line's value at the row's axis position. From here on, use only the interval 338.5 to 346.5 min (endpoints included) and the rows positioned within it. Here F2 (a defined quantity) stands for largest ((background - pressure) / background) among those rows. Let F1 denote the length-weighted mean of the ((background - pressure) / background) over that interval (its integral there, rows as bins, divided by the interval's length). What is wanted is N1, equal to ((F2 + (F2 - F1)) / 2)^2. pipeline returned 0.037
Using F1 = 0.27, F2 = 0.33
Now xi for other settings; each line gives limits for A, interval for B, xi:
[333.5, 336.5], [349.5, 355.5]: -0.1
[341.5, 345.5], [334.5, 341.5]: -0.1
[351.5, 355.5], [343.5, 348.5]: 0.3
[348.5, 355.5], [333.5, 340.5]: 0.2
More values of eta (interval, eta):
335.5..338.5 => 5.3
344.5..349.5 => 5.6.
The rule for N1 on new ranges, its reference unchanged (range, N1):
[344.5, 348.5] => 0.016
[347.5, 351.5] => 0.009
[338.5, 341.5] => 0.026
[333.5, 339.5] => 0.049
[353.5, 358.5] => 0.000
